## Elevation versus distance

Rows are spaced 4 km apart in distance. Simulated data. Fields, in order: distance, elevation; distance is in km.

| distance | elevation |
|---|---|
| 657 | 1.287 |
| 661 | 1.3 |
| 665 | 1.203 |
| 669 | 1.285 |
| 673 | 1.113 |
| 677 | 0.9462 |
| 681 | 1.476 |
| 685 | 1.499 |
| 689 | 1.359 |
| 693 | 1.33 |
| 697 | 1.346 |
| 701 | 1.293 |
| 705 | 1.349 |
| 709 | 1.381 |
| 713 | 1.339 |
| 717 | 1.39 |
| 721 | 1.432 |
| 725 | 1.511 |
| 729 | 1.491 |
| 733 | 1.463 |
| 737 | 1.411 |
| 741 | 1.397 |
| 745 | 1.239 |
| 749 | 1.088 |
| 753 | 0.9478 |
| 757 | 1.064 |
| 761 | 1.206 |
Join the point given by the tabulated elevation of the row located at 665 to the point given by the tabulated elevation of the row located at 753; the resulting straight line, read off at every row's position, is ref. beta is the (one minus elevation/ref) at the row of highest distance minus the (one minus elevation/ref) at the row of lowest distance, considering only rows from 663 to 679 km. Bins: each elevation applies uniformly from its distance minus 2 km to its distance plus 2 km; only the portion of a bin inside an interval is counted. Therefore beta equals 0.19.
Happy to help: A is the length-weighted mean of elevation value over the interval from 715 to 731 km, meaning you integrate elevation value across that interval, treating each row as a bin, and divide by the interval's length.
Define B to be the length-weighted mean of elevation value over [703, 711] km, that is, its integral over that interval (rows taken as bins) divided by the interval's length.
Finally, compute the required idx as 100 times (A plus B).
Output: 282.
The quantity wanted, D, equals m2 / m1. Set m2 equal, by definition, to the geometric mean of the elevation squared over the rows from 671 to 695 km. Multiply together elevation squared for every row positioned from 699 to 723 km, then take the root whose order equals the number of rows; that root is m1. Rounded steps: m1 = 1.9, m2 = 1.6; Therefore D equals 0.87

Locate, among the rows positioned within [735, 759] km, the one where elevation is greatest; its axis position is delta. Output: 737 km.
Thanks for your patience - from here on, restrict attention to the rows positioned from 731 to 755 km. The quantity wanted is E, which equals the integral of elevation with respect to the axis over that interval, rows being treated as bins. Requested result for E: 30.2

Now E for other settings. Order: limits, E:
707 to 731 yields 34.2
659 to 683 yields 29.3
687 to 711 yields 32.2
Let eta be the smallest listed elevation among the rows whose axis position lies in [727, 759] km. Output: 0.9478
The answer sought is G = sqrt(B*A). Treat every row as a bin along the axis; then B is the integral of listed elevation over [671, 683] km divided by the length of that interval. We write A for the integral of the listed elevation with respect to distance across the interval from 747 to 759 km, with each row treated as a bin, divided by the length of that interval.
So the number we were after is 1.103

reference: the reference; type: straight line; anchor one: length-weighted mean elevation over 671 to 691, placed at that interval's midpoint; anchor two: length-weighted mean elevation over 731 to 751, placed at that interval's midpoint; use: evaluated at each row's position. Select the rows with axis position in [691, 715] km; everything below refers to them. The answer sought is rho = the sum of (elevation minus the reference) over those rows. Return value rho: 0.3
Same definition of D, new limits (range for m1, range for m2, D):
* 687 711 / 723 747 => 1.11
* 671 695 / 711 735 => 1.28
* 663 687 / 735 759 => 0.91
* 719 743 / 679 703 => 0.91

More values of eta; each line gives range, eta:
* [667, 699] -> 0.9462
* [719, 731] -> 1.432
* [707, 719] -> 1.339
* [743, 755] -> 0.9478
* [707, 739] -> 1.339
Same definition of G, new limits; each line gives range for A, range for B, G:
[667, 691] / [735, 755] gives 1.248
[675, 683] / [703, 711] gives 1.286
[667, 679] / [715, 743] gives 1.268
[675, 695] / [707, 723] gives 1.353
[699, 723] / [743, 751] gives 1.260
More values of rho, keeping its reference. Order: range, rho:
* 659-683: -0.3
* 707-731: 0.7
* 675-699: 0.3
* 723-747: 0.6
